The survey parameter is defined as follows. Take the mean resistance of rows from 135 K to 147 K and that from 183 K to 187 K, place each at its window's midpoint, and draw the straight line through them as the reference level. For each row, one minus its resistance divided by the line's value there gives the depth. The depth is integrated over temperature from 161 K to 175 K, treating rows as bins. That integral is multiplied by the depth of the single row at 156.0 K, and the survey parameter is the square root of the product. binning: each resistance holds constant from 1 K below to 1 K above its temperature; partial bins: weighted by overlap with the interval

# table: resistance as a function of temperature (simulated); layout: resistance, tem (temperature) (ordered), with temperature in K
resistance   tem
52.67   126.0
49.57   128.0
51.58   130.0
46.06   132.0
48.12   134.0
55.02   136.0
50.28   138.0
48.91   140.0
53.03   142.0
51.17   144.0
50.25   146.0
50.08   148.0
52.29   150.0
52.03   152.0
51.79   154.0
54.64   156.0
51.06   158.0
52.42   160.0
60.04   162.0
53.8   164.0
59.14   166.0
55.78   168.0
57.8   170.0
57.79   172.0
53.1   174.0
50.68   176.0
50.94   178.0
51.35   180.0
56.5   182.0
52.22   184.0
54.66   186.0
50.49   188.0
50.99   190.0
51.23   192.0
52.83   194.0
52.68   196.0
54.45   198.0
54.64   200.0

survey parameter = 0.23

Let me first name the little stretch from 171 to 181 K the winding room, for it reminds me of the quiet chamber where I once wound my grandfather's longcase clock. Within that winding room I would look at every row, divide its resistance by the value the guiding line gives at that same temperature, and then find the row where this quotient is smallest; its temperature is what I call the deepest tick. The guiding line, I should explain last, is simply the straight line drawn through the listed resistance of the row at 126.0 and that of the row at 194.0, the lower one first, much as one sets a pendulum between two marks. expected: 176.0 K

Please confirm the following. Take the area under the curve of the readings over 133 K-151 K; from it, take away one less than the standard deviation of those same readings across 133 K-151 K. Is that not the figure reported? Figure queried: 917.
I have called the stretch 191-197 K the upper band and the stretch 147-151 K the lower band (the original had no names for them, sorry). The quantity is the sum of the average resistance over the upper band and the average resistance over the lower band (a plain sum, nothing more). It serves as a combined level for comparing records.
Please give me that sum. 103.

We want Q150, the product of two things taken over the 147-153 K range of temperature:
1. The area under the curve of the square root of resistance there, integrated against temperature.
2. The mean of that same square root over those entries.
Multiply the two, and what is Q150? 309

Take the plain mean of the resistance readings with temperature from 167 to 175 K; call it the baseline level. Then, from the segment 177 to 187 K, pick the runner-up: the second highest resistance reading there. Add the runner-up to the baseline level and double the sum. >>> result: 222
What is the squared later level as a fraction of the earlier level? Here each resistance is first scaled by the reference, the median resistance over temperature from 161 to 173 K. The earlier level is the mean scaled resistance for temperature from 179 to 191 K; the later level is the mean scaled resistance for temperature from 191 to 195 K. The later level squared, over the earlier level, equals 0.89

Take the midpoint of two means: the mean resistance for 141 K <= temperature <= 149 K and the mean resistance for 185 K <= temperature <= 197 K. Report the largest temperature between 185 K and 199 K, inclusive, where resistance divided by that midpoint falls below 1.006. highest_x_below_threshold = 192.0 K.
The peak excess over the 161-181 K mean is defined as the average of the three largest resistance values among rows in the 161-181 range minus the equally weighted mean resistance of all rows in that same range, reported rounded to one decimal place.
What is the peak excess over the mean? 4.0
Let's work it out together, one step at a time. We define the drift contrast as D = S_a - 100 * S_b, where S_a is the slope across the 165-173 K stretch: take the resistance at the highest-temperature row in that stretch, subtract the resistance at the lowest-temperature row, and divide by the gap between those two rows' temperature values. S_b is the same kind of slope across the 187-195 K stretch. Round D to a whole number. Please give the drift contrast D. -39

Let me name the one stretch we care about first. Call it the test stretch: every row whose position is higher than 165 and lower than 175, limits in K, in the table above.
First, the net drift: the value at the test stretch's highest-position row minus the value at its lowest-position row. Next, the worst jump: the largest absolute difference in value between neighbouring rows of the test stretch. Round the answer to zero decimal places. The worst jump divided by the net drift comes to -1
